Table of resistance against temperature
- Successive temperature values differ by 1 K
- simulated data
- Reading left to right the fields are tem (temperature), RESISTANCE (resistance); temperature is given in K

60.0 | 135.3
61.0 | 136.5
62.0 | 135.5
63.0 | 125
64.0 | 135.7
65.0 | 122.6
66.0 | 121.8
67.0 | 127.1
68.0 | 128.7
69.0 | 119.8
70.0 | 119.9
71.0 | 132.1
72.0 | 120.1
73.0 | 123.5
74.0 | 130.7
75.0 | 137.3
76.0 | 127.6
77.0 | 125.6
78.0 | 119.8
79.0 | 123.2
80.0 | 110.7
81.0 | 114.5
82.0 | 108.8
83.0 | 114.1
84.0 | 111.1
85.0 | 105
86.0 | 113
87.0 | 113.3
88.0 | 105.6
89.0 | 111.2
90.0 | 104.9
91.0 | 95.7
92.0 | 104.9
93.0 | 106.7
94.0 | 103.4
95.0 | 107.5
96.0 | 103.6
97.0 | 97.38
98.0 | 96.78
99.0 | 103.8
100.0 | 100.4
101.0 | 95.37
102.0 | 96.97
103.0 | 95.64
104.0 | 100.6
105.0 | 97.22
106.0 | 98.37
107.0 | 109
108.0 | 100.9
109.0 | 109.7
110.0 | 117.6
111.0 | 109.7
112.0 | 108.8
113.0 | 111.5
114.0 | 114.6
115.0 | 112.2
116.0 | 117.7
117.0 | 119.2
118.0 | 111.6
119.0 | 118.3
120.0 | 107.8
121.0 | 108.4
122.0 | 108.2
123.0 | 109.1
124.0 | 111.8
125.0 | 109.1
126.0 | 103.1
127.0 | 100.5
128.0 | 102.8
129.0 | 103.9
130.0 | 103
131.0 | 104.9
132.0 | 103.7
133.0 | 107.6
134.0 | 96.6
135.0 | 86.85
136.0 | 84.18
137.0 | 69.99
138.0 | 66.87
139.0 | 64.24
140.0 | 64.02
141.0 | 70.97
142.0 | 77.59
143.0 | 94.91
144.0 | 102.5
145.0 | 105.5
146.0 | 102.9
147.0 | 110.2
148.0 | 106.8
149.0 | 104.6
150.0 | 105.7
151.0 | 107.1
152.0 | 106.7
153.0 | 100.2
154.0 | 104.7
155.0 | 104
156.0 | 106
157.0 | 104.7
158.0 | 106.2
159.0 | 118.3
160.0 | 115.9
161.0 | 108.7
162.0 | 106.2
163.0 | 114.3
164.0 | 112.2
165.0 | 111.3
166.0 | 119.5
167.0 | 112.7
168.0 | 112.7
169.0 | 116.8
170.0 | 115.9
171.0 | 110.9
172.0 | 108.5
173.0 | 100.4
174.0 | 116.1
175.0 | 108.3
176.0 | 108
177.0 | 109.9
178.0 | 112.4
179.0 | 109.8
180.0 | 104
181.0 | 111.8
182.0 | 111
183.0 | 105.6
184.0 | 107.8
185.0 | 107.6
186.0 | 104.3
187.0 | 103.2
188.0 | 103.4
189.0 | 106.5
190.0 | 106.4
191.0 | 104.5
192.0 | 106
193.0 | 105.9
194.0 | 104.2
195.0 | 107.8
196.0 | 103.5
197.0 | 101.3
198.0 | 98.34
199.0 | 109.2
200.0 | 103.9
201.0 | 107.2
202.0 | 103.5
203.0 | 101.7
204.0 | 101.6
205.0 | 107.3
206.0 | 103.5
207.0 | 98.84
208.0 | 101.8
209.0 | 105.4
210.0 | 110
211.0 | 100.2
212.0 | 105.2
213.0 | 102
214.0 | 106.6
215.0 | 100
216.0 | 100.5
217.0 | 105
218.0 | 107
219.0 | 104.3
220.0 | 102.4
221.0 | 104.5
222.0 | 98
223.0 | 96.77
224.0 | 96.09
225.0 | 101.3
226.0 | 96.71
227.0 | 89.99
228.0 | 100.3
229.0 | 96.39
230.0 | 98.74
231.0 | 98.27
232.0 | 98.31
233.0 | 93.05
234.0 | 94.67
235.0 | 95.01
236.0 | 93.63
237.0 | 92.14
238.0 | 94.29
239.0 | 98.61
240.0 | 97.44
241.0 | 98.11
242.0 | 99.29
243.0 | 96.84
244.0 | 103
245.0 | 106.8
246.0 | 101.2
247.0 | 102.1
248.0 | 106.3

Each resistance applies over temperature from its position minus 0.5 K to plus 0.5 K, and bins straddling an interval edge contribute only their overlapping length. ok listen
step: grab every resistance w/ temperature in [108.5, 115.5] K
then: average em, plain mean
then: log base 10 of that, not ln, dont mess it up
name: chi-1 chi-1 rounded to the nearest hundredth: 2.05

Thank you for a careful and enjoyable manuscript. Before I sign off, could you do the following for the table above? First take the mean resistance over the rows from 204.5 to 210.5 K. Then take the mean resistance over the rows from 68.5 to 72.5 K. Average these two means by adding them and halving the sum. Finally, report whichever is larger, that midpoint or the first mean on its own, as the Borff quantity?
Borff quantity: 114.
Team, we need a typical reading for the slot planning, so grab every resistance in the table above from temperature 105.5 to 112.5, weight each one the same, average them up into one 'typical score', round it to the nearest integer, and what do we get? 108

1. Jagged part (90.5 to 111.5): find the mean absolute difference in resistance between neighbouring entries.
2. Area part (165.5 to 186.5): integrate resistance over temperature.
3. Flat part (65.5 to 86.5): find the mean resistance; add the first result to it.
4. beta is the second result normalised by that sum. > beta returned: 18.4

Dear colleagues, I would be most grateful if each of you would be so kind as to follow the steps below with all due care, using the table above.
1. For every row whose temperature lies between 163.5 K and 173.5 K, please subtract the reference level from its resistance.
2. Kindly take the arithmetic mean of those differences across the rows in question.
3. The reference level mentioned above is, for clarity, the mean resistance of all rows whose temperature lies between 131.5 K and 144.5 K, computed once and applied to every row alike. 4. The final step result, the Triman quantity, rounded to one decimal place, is 28.2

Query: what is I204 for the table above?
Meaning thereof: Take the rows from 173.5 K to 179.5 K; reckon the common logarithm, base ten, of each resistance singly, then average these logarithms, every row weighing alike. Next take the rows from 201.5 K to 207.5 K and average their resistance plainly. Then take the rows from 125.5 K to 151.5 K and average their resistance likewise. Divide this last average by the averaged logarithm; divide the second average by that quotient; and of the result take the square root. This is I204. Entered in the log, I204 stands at 1.49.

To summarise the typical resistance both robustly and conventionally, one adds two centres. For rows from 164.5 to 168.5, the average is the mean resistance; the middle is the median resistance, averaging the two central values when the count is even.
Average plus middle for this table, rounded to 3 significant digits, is 227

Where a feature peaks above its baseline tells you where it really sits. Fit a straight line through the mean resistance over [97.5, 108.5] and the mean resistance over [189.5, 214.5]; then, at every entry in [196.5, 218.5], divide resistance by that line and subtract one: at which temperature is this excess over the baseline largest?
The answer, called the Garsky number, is 210.0 K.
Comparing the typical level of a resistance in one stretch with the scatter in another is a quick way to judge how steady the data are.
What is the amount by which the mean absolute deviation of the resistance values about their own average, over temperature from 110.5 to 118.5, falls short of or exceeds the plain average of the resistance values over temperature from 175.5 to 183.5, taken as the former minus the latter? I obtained -106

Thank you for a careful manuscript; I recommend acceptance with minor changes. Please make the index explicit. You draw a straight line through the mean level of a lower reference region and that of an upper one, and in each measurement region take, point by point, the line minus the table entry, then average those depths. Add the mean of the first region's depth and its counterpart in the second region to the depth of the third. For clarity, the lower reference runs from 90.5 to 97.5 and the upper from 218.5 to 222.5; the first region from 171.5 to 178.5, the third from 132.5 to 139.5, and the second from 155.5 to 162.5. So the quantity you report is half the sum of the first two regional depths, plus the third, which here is 13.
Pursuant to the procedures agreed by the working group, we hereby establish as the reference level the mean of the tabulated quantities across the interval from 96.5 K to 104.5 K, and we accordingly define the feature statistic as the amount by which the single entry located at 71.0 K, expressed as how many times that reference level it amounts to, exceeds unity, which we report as 0.343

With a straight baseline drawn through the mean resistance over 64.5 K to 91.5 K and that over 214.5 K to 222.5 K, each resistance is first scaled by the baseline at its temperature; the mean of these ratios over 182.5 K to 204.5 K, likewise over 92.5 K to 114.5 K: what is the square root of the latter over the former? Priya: 0.95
